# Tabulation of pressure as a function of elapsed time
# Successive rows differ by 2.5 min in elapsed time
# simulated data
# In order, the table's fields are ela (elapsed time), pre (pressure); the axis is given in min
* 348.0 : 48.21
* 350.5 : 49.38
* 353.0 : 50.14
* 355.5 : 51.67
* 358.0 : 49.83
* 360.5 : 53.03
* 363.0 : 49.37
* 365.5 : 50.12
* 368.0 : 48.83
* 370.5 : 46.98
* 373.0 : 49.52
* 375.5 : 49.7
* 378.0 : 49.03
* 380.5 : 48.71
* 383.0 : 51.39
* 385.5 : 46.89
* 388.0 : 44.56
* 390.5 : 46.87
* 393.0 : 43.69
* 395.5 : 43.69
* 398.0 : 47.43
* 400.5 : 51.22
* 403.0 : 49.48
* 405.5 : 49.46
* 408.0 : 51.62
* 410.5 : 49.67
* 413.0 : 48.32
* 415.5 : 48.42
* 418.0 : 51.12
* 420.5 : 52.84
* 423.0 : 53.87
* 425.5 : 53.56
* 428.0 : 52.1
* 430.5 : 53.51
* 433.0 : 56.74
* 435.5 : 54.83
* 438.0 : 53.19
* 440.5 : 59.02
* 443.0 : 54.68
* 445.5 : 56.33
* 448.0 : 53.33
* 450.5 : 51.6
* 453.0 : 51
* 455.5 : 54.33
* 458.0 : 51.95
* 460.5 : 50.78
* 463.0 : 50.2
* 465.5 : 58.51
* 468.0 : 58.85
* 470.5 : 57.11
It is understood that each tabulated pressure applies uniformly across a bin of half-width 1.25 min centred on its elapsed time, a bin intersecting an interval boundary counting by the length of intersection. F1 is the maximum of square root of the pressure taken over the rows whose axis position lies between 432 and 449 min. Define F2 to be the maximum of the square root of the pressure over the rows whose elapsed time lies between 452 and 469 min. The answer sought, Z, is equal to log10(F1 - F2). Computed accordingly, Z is -2.0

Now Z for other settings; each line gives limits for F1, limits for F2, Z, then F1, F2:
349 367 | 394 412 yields -1.0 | 7.28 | 7.18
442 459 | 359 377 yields -0.7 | 7.51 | 7.28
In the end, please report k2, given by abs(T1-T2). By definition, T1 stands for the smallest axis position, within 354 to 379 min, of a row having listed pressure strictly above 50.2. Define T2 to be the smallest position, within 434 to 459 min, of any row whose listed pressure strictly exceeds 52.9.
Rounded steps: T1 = 355.5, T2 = 435.5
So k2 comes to 80.0 min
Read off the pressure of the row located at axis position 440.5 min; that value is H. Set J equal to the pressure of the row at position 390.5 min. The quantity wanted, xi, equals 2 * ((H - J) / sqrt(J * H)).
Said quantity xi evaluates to 0.46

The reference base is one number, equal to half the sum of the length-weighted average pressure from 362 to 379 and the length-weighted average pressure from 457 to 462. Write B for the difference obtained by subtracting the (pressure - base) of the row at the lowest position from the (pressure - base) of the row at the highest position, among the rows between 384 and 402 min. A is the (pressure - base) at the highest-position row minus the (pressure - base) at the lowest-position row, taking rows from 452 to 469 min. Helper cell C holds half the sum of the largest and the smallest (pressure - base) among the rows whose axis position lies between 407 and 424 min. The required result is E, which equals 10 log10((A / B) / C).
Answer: 3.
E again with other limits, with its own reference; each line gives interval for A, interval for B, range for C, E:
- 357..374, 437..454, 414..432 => -8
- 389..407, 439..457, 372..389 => -6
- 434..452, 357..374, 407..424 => 11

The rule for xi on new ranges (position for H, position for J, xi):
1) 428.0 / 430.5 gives -0.05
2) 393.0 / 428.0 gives -0.35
